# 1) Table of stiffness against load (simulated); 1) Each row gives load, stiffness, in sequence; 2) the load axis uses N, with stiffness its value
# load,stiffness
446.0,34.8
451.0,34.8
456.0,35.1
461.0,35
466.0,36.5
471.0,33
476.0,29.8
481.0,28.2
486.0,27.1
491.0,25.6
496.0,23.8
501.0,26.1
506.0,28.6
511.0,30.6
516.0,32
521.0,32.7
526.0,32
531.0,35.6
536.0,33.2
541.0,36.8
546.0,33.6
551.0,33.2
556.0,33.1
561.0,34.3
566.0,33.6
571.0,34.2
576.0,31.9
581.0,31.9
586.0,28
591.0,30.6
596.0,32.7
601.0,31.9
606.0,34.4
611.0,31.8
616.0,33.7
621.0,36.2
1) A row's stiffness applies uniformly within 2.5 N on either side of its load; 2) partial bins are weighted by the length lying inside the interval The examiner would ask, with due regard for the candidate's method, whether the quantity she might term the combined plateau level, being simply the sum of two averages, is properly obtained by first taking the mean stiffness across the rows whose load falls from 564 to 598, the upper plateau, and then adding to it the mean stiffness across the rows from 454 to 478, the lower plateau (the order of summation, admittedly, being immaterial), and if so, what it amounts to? 65.7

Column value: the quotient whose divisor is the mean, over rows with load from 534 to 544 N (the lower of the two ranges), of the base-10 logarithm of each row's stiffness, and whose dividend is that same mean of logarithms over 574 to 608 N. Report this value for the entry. 0.97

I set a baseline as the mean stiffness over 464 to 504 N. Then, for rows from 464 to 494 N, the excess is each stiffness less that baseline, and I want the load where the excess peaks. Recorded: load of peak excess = 466.0 N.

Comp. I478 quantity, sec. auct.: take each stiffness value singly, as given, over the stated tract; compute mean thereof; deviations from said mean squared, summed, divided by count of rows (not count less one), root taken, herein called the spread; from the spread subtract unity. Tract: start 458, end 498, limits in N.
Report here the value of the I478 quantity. 3.3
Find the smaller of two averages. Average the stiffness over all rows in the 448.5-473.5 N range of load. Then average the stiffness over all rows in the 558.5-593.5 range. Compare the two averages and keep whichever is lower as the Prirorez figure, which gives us 32.1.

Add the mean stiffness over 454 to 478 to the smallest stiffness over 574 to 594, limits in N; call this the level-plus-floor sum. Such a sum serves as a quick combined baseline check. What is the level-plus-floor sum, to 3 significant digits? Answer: 61.9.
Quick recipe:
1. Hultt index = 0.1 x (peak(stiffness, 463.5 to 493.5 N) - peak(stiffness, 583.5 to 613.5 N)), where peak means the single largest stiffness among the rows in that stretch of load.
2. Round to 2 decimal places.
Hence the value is 0.21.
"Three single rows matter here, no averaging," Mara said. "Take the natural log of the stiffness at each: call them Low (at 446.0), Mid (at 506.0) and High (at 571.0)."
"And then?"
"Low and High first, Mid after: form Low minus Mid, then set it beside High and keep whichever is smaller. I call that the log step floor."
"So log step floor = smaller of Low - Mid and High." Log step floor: 0.20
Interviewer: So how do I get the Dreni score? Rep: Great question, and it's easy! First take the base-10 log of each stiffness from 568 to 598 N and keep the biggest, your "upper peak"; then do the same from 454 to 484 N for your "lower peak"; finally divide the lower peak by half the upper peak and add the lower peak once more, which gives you 3.60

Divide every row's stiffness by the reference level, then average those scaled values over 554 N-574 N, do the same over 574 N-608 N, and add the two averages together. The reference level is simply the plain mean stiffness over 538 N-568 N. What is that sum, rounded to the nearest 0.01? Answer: 1.92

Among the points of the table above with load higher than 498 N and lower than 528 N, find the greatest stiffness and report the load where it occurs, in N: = 521.0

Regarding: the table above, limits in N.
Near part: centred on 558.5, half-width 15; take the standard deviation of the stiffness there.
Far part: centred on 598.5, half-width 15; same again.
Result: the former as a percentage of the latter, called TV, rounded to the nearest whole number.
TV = 23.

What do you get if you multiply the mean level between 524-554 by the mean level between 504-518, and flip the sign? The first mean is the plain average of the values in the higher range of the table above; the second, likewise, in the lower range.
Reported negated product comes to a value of -1036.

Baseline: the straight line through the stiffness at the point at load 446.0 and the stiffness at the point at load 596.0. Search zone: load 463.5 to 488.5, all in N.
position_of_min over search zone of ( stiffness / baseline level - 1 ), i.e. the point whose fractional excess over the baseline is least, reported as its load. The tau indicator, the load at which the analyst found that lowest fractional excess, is 486.0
